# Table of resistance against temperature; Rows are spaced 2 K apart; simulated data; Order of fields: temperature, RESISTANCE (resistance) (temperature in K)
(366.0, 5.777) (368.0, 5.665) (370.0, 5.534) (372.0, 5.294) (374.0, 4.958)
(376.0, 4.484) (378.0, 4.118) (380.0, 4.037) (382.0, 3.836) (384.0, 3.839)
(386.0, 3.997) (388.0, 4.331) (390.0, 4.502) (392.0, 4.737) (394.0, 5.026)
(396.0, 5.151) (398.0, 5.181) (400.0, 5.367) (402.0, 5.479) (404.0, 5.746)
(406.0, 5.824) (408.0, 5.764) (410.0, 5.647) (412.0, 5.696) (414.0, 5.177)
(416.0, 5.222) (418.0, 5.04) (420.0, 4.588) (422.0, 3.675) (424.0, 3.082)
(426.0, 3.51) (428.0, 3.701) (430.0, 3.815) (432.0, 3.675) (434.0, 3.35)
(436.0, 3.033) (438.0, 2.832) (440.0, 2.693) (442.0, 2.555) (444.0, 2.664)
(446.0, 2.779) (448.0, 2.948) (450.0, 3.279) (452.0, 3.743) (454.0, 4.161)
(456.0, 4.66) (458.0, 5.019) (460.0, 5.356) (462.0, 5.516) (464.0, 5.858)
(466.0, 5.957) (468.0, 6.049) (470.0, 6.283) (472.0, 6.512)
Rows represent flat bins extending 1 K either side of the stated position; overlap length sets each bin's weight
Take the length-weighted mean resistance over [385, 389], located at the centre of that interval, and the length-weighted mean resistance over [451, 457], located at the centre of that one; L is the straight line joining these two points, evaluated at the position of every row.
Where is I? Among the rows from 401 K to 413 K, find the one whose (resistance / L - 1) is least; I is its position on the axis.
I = 402.0 K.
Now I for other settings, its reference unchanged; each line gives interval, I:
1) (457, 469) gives 458.0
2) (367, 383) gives 382.0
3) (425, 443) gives 442.0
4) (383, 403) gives 384.0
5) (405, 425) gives 424.0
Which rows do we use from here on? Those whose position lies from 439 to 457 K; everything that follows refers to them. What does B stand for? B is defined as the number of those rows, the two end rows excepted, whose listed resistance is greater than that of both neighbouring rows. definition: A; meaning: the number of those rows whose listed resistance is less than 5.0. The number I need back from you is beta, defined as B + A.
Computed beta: 9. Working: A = 9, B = 0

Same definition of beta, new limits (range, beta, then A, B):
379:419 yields 10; 7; 3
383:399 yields 5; 5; 0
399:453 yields 21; 17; 4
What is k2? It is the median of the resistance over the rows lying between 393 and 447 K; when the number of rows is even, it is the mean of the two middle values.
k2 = 4.6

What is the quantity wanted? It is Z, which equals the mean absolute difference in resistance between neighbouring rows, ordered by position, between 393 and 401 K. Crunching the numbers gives 0.11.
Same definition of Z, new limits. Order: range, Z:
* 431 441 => 0.25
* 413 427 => 0.44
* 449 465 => 0.37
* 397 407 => 0.16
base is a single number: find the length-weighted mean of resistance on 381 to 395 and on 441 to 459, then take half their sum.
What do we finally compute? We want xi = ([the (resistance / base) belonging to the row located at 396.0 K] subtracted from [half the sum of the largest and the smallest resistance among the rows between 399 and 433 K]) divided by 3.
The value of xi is 1.05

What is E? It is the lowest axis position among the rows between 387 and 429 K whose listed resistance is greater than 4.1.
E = 388.0 K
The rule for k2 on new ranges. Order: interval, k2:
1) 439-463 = 3.5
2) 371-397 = 4.5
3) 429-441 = 3.2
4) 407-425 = 5.2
